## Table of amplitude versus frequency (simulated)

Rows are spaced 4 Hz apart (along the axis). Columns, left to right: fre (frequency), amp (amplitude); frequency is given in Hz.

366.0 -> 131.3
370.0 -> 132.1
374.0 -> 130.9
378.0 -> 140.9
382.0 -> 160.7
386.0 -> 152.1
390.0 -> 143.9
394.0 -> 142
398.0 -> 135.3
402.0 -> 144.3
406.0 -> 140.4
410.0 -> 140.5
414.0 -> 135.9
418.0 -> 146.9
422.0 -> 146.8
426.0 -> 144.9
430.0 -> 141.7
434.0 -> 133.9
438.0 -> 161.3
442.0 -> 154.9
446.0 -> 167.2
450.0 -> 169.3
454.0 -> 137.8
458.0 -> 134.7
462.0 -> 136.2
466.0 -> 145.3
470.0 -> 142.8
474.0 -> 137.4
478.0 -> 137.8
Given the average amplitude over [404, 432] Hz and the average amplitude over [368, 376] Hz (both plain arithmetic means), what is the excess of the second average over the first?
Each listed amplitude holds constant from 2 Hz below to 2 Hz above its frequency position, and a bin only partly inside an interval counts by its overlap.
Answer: -11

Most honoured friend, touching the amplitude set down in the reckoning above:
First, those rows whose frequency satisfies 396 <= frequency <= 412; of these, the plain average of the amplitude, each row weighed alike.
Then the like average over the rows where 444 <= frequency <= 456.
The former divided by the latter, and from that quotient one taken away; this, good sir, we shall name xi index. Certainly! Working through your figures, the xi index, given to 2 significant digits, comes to -0.11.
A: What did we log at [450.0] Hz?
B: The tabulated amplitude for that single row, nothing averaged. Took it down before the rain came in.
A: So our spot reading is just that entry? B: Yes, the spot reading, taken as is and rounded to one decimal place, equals 169.3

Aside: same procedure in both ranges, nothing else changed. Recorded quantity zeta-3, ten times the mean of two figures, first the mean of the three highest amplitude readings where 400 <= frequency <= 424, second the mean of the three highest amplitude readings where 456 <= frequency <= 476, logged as 1439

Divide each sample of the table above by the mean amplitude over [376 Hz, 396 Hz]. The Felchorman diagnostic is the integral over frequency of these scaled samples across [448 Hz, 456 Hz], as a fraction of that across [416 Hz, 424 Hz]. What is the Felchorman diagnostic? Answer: 1.05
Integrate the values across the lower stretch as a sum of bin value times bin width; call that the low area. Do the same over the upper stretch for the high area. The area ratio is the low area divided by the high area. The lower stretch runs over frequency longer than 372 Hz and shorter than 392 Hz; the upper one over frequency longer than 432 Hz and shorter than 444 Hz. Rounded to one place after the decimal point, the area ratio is 1.6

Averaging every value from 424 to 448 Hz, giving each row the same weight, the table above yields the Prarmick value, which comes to 151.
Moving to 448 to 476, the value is 143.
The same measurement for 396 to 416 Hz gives 139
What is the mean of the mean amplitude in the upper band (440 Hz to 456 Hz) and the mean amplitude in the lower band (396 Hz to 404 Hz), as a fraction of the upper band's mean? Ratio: 0.94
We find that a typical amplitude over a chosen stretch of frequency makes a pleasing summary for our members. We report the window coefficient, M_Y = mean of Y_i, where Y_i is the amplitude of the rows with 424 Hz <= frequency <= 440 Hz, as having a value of 145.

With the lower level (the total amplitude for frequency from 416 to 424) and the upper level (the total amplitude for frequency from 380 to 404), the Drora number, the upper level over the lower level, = 3.0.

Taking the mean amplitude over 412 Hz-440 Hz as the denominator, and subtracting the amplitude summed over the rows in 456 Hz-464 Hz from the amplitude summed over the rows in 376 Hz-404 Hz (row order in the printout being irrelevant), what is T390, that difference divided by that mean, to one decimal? 5.2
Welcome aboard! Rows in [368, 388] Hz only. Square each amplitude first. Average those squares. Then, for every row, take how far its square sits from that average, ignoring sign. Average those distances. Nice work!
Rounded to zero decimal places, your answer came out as 3040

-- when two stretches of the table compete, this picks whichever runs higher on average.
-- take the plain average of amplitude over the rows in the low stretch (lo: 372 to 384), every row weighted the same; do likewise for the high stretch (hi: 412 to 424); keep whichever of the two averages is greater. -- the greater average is 144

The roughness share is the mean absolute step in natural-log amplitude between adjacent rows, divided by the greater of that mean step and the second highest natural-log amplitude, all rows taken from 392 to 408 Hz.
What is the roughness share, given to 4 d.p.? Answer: 0.0094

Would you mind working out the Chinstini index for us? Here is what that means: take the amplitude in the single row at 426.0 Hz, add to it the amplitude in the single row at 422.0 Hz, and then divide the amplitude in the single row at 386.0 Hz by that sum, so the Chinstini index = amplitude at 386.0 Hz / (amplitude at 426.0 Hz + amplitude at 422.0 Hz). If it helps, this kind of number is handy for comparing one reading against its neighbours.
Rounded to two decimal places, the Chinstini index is 0.52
